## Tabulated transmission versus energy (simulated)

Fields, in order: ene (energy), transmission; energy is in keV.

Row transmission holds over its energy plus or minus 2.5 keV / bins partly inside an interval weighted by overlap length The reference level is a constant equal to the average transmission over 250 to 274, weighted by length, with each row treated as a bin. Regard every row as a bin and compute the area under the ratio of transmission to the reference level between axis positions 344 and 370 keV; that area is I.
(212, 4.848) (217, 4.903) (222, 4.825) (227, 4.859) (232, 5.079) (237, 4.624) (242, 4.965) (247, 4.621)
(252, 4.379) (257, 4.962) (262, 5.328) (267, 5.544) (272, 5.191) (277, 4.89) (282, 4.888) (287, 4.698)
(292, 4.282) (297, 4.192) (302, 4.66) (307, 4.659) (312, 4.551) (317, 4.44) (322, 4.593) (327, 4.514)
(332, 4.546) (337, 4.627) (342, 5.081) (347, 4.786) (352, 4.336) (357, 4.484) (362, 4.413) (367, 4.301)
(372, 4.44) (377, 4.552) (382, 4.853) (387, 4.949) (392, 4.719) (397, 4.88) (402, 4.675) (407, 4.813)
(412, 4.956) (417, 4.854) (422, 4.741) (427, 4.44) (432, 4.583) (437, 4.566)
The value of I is 22.8 keV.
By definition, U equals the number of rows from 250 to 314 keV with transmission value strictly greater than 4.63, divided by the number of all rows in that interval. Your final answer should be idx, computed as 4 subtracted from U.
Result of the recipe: -3.31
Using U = 0.69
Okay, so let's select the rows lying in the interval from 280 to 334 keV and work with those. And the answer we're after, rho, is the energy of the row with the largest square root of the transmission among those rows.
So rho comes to 282 keV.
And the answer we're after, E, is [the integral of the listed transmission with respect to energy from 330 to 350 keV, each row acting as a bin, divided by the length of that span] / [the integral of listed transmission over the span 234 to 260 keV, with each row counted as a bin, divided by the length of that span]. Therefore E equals 1.01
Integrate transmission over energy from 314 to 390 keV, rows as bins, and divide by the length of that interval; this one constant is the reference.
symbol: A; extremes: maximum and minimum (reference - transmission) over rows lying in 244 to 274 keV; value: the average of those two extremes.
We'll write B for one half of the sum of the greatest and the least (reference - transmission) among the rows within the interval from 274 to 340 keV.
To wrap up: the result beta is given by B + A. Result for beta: -0.313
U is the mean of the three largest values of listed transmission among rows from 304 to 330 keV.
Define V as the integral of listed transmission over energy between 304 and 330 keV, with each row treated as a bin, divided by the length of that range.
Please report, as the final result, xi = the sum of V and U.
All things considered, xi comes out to 9.2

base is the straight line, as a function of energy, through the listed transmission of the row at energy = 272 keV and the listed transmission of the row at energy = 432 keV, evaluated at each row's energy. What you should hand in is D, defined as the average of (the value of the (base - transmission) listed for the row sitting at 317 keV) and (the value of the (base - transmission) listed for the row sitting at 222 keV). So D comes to 0.6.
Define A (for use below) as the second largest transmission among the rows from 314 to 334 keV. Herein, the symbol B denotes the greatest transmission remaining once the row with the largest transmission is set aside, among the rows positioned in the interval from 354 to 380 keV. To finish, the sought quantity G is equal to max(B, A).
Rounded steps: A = 4.546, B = 4.484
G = 4.55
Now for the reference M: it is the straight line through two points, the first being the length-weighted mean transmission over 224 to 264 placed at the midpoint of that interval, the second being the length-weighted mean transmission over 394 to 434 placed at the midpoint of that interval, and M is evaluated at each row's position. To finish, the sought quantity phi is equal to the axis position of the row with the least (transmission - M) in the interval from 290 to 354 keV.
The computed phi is 297 keV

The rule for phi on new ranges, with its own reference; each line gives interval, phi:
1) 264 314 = 297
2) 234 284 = 252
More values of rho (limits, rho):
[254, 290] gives 267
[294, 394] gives 342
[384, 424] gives 412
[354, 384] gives 382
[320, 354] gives 342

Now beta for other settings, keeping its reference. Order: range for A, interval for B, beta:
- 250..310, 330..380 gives -0.369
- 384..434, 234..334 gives -0.376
